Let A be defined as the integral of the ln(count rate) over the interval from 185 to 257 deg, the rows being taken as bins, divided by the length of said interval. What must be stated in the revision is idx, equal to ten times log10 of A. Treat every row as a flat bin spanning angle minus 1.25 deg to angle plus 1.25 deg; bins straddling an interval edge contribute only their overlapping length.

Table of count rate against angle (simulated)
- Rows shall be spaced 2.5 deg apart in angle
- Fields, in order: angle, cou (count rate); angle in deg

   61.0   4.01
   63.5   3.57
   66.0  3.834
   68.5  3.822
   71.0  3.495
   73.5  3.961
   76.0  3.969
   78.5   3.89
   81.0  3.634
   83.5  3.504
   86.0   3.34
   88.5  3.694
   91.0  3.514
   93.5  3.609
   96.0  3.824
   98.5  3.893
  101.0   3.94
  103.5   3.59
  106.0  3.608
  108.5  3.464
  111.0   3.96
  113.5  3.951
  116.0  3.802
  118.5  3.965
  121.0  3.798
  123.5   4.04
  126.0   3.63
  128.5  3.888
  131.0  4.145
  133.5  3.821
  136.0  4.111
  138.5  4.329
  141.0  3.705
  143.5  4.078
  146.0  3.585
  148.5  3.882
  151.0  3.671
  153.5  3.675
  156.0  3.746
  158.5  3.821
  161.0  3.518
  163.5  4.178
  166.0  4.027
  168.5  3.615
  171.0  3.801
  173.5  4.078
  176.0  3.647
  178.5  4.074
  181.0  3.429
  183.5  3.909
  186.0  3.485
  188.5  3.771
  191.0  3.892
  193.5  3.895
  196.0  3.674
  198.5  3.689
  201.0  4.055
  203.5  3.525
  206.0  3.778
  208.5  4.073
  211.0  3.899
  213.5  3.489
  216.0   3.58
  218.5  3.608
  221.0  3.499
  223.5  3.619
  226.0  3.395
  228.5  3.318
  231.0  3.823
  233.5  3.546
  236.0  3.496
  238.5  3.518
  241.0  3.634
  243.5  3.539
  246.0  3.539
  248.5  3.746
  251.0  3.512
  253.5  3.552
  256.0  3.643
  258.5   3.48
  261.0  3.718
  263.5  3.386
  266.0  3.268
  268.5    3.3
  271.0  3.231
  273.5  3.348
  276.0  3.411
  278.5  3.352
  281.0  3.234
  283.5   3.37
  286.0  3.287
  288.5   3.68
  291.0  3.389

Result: 1.12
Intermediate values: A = 1.29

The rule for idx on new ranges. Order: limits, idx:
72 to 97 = 1.15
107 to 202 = 1.28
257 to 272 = 0.88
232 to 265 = 1.04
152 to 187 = 1.24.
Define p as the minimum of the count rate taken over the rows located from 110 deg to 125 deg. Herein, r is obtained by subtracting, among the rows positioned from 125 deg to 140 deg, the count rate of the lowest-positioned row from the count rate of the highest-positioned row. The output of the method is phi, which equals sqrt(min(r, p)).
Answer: 0.84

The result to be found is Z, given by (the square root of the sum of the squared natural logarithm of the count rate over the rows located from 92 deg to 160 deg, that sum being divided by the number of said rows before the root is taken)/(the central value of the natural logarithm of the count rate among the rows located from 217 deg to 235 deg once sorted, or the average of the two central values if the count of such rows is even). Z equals 1.06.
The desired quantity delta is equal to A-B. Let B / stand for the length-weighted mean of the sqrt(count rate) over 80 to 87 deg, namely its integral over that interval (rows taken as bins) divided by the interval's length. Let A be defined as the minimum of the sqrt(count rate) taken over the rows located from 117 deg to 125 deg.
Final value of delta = 0.08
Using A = 1.95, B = 1.87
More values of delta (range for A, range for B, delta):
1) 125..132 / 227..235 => 0.02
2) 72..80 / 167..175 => 0.02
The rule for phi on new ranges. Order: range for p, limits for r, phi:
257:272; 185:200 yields 0.45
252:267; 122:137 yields 0.27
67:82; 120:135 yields 0.15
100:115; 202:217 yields 0.23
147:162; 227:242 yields 0.56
